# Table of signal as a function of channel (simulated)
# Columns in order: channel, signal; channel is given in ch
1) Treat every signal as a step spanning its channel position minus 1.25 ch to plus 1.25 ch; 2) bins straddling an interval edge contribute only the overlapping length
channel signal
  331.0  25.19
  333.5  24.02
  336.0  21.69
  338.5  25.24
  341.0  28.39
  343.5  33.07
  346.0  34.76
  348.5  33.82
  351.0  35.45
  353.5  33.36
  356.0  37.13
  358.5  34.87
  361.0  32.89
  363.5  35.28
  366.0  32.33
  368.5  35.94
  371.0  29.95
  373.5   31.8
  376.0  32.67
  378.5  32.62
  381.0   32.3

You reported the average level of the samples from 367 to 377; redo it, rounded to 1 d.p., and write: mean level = 32.6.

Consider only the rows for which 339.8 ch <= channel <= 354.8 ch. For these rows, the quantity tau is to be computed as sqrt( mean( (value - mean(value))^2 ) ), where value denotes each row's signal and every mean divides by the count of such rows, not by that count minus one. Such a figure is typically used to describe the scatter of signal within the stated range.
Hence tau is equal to 2.3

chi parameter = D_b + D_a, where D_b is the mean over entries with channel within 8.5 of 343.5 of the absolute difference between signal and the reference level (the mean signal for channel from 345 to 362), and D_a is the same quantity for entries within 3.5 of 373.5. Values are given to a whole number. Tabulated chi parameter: 8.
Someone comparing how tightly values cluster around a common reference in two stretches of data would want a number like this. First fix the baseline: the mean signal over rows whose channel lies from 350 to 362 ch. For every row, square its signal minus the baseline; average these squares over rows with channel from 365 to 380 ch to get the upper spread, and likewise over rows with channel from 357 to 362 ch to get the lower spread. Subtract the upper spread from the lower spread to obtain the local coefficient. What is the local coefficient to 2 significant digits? -6.2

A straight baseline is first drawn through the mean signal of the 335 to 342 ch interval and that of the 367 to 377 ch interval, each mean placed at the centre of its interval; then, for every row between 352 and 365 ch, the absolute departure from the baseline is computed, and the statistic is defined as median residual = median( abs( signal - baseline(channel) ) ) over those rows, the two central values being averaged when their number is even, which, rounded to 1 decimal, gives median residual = 4.9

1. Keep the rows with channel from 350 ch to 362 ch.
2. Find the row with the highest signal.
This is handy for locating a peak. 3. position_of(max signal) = 356.0 ch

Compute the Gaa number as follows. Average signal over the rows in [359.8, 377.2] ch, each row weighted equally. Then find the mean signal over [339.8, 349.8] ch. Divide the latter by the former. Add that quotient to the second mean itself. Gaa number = 33.5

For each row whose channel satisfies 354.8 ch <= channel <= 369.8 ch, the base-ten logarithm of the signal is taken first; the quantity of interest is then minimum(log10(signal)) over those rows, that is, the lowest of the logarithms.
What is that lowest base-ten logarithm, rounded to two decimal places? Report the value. 1.51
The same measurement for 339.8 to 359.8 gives 1.45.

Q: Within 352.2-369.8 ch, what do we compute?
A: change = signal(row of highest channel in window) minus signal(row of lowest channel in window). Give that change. 2.6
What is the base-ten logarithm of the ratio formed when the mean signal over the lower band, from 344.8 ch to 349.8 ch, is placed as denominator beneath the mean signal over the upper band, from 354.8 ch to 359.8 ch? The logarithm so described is 0.02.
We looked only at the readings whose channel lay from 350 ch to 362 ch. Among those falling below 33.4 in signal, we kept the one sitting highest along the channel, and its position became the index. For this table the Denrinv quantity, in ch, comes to 361.0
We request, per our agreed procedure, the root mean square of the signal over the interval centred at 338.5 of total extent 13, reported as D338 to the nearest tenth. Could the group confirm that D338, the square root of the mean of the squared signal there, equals 26.8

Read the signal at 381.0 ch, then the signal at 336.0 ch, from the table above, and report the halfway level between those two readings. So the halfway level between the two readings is 27.0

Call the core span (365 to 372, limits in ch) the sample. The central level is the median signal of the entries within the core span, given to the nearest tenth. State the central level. 32.3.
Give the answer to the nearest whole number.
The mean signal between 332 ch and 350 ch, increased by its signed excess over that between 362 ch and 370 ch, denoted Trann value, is 23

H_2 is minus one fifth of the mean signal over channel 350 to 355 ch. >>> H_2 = -6.9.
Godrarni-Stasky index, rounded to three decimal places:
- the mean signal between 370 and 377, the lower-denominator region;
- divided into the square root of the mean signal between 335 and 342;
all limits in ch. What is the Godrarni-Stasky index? 0.159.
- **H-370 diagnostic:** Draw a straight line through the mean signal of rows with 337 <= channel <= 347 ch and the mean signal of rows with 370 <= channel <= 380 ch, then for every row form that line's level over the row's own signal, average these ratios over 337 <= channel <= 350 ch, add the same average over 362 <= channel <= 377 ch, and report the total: 1.95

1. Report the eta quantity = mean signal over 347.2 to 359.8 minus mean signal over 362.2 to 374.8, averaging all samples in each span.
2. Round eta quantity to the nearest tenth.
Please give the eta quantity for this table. 1.9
